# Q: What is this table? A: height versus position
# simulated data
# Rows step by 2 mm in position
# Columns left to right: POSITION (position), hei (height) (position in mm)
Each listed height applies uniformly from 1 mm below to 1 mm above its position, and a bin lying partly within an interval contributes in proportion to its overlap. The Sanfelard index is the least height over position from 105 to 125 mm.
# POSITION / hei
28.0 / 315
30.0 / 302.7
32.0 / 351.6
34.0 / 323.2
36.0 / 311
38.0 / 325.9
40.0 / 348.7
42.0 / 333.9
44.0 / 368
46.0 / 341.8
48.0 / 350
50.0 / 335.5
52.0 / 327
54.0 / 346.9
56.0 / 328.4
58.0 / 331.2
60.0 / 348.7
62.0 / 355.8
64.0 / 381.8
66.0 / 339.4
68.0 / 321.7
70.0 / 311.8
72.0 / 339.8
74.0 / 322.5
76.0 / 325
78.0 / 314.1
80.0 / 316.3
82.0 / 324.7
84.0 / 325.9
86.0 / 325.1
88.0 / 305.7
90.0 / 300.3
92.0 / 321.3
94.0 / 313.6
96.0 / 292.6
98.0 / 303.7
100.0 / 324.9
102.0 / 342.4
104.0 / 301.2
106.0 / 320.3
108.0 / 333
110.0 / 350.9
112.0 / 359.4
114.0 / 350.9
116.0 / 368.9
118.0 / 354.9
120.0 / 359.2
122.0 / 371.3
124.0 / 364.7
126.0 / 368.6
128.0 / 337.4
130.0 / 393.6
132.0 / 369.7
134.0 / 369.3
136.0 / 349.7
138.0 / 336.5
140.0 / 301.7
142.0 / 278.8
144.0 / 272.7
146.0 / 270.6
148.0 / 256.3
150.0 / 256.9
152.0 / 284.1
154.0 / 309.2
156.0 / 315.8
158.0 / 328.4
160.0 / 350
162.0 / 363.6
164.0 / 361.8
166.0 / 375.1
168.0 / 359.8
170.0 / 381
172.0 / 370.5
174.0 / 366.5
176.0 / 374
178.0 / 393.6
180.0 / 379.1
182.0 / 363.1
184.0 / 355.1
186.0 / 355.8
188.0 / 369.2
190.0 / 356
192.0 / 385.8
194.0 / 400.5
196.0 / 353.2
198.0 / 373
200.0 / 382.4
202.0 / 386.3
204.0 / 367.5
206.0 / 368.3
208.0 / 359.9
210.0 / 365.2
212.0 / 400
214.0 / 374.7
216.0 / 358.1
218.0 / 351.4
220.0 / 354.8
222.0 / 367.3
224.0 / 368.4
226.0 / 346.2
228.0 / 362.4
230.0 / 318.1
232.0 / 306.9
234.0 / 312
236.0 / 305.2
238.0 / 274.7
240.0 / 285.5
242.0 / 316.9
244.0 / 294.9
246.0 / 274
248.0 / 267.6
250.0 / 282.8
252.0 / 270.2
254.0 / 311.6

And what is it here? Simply 320.3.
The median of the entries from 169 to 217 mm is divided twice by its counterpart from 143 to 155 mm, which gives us 0.0050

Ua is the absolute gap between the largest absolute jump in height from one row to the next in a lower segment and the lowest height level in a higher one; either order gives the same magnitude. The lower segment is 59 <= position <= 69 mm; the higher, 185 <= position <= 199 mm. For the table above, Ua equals 311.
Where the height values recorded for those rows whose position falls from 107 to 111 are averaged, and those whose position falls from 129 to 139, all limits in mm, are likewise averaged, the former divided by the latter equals 0.94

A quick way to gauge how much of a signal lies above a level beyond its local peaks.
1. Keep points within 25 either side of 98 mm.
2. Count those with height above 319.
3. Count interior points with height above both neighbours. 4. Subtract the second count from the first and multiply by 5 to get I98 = 55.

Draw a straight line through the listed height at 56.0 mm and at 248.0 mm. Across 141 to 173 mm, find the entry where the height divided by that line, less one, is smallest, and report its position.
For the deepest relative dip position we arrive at 148.0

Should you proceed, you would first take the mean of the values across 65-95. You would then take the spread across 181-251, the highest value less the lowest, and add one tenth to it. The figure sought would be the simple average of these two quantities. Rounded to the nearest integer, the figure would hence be 227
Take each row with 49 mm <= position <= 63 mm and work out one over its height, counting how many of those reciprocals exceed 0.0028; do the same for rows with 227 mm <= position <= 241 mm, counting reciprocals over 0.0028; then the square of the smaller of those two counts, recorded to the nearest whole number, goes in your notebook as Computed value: 36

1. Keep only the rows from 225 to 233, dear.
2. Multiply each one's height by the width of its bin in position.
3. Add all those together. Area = 2667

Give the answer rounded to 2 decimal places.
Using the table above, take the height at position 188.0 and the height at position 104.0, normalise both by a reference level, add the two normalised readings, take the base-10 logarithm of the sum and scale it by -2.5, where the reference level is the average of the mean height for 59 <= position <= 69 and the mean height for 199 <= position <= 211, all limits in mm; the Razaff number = -0.67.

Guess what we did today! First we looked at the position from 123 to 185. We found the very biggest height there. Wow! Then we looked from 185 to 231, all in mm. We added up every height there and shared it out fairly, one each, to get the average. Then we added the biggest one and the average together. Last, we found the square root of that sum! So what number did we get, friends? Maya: 27.6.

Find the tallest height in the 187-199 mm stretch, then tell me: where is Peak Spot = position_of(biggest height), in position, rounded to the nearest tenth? 194.0 mm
